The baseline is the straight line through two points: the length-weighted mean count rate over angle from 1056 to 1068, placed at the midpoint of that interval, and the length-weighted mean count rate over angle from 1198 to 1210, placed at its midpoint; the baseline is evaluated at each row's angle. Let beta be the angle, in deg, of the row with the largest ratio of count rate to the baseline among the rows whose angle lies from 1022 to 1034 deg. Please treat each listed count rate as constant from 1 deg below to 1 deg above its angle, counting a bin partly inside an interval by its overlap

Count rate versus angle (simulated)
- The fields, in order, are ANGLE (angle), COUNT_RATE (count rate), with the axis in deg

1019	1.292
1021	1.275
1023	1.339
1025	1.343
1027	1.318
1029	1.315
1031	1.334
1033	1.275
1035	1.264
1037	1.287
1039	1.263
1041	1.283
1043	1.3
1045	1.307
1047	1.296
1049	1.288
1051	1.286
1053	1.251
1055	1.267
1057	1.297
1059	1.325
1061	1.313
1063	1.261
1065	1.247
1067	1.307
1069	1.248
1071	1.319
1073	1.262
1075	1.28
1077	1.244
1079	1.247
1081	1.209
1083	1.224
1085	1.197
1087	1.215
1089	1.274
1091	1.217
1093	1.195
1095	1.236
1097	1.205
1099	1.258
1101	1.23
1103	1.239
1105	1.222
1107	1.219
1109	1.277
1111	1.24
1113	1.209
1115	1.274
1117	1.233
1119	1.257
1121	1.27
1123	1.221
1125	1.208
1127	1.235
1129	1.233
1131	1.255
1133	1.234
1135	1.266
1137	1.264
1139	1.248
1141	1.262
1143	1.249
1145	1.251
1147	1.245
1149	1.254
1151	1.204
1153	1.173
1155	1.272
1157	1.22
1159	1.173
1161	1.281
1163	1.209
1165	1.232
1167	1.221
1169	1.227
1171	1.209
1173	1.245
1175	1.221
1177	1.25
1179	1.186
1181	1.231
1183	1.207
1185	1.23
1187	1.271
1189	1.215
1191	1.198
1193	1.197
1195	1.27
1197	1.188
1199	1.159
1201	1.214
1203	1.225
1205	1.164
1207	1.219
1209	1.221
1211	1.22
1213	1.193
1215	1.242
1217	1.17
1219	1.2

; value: 1025 deg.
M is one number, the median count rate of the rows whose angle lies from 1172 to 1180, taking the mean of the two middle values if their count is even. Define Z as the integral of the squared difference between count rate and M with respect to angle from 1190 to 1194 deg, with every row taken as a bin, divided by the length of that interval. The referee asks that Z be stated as 0.0013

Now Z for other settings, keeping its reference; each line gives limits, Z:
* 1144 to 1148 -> 0.0002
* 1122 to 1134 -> 0.0002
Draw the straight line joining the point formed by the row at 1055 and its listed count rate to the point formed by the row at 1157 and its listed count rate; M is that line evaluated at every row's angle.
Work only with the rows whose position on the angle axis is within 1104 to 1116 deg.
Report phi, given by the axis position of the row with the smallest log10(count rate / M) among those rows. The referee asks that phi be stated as 1113 deg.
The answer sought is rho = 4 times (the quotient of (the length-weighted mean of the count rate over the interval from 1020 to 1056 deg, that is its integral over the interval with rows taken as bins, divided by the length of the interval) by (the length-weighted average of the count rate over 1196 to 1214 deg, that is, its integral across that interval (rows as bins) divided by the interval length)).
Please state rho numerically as 4.31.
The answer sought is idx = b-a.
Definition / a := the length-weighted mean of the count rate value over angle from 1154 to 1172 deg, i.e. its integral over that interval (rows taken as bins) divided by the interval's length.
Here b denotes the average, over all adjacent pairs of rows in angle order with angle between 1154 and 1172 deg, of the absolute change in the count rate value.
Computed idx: -1.18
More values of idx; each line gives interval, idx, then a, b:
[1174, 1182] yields -1.18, 1.22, 0.046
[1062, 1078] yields -1.23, 1.27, 0.045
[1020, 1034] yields -1.29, 1.31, 0.029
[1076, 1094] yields -1.19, 1.22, 0.030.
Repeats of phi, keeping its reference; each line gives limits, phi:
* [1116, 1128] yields 1125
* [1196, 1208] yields 1199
